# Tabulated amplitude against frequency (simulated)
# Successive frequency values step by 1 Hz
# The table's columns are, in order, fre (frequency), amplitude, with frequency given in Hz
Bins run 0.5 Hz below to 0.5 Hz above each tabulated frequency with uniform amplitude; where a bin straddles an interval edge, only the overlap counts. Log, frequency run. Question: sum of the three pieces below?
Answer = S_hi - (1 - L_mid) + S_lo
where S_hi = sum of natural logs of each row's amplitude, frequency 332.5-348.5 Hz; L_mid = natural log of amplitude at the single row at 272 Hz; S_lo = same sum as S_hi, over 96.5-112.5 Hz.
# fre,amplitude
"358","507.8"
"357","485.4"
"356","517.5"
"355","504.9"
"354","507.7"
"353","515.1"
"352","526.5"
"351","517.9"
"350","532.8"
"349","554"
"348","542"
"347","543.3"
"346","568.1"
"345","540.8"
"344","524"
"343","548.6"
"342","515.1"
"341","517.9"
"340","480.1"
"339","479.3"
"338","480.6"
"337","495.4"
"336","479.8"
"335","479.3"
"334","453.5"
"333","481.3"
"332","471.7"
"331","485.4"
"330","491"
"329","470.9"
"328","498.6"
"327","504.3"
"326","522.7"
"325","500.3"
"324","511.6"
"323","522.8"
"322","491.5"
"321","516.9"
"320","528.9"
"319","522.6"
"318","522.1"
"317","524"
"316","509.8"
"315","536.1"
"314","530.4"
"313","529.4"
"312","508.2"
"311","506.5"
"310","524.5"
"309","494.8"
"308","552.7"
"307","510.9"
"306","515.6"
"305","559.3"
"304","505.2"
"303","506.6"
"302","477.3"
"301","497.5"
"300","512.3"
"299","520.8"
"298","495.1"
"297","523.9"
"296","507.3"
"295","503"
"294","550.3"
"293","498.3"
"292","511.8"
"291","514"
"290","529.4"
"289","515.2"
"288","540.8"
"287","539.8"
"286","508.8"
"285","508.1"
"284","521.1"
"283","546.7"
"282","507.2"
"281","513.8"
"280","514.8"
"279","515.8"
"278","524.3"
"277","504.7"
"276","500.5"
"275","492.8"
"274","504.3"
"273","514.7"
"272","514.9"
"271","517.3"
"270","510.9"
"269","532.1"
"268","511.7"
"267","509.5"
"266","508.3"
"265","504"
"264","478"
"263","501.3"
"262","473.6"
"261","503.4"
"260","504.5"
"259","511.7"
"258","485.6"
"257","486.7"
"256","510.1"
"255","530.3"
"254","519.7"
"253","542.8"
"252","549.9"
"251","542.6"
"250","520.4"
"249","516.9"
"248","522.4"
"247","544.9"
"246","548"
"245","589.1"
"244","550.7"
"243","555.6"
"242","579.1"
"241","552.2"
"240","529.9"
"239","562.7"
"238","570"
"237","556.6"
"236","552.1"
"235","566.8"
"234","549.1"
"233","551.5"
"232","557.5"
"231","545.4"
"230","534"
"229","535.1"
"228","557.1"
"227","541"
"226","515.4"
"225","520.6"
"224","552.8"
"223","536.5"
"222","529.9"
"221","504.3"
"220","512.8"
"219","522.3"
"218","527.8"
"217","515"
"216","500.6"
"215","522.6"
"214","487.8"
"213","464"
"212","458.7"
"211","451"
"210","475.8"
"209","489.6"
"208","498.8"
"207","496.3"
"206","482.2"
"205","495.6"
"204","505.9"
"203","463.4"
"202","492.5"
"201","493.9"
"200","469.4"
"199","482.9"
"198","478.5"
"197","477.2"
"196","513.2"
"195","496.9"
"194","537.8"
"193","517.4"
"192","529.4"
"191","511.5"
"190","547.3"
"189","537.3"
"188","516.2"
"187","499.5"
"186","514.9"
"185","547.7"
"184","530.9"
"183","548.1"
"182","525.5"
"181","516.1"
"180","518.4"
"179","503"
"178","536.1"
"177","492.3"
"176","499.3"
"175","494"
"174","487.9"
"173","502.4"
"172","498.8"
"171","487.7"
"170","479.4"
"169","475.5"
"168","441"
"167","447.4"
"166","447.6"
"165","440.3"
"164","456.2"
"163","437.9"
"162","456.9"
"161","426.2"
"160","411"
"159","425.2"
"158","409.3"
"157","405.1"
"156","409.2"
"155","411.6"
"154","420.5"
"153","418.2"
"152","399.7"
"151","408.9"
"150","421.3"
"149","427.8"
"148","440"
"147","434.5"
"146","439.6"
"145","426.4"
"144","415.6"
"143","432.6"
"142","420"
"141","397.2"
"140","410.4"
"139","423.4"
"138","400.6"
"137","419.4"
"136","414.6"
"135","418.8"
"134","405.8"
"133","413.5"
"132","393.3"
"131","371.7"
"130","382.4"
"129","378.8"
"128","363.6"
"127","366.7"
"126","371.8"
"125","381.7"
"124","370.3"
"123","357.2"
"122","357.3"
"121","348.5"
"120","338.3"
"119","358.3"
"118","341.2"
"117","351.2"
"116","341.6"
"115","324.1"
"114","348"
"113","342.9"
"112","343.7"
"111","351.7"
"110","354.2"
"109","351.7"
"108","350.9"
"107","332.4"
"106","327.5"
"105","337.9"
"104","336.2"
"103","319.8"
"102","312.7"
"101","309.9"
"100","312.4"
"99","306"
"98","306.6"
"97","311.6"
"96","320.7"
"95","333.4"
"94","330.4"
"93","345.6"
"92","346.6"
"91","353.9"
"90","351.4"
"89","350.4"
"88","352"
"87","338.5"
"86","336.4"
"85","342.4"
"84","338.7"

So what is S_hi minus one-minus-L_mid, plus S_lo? 198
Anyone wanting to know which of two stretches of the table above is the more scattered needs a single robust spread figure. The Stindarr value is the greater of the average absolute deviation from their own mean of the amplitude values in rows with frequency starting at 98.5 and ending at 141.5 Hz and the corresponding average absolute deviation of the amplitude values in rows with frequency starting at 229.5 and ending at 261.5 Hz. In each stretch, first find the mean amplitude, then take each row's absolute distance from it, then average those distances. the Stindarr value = 27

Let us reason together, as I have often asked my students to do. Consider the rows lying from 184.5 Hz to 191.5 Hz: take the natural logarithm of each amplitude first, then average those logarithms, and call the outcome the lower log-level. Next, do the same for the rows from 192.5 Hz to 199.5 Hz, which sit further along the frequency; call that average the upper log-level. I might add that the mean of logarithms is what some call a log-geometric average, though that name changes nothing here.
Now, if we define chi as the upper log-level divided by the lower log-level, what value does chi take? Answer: 0.992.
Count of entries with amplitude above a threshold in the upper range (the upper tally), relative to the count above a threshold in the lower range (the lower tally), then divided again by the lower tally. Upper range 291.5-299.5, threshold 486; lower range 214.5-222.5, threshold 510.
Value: 0.22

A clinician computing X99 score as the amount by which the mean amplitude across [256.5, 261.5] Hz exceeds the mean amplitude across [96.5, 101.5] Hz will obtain 189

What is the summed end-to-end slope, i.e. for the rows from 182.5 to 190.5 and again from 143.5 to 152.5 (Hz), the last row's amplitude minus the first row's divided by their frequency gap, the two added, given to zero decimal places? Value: -2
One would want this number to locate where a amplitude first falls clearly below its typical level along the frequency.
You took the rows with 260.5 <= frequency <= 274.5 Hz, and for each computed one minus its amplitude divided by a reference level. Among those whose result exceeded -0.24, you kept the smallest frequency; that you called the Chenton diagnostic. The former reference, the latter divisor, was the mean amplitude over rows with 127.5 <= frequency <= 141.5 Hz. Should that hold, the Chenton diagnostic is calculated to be 262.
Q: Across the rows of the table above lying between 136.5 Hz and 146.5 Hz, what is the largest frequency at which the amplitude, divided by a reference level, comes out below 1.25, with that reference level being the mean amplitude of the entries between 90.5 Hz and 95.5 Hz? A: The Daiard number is 145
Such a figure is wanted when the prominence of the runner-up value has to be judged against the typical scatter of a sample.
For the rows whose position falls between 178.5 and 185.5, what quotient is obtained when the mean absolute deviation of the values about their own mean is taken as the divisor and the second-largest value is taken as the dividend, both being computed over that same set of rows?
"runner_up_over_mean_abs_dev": 42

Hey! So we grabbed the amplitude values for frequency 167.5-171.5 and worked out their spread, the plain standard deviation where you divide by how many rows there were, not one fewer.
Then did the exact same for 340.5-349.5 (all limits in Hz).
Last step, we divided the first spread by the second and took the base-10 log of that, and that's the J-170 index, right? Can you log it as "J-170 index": 0.03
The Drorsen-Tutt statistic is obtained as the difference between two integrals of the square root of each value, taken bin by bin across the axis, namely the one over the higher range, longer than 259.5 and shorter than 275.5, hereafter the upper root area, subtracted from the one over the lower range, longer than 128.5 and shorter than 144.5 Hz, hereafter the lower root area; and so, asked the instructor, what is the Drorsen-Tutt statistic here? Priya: -37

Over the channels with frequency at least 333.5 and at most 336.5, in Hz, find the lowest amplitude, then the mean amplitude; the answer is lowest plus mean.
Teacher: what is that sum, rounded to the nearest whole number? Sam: 924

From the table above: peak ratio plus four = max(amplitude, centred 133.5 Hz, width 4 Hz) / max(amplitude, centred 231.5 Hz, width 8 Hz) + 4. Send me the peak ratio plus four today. 4.7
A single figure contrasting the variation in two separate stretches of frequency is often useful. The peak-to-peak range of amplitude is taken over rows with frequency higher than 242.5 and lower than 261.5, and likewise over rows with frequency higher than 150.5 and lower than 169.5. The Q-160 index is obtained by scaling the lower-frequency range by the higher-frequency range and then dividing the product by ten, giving 785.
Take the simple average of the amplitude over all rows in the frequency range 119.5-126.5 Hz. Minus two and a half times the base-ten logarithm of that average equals -6.39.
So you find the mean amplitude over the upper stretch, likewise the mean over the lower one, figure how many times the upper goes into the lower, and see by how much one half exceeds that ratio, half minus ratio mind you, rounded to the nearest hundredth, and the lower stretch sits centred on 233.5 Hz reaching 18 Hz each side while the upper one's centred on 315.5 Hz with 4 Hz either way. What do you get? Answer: -0.53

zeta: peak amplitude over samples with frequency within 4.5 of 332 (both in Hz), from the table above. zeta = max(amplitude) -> 498.6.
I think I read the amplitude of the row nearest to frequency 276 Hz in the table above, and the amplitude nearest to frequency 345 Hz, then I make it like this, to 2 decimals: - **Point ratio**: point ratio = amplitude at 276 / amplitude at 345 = 0.93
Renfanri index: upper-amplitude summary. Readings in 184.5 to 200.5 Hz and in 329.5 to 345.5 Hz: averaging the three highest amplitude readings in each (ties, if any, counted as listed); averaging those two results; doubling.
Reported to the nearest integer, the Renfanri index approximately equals 1082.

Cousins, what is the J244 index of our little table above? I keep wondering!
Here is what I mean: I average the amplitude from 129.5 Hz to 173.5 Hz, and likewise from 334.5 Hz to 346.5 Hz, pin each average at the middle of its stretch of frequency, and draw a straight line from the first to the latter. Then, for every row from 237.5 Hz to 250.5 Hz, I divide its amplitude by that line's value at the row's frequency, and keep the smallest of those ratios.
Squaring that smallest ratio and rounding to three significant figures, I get 1.21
